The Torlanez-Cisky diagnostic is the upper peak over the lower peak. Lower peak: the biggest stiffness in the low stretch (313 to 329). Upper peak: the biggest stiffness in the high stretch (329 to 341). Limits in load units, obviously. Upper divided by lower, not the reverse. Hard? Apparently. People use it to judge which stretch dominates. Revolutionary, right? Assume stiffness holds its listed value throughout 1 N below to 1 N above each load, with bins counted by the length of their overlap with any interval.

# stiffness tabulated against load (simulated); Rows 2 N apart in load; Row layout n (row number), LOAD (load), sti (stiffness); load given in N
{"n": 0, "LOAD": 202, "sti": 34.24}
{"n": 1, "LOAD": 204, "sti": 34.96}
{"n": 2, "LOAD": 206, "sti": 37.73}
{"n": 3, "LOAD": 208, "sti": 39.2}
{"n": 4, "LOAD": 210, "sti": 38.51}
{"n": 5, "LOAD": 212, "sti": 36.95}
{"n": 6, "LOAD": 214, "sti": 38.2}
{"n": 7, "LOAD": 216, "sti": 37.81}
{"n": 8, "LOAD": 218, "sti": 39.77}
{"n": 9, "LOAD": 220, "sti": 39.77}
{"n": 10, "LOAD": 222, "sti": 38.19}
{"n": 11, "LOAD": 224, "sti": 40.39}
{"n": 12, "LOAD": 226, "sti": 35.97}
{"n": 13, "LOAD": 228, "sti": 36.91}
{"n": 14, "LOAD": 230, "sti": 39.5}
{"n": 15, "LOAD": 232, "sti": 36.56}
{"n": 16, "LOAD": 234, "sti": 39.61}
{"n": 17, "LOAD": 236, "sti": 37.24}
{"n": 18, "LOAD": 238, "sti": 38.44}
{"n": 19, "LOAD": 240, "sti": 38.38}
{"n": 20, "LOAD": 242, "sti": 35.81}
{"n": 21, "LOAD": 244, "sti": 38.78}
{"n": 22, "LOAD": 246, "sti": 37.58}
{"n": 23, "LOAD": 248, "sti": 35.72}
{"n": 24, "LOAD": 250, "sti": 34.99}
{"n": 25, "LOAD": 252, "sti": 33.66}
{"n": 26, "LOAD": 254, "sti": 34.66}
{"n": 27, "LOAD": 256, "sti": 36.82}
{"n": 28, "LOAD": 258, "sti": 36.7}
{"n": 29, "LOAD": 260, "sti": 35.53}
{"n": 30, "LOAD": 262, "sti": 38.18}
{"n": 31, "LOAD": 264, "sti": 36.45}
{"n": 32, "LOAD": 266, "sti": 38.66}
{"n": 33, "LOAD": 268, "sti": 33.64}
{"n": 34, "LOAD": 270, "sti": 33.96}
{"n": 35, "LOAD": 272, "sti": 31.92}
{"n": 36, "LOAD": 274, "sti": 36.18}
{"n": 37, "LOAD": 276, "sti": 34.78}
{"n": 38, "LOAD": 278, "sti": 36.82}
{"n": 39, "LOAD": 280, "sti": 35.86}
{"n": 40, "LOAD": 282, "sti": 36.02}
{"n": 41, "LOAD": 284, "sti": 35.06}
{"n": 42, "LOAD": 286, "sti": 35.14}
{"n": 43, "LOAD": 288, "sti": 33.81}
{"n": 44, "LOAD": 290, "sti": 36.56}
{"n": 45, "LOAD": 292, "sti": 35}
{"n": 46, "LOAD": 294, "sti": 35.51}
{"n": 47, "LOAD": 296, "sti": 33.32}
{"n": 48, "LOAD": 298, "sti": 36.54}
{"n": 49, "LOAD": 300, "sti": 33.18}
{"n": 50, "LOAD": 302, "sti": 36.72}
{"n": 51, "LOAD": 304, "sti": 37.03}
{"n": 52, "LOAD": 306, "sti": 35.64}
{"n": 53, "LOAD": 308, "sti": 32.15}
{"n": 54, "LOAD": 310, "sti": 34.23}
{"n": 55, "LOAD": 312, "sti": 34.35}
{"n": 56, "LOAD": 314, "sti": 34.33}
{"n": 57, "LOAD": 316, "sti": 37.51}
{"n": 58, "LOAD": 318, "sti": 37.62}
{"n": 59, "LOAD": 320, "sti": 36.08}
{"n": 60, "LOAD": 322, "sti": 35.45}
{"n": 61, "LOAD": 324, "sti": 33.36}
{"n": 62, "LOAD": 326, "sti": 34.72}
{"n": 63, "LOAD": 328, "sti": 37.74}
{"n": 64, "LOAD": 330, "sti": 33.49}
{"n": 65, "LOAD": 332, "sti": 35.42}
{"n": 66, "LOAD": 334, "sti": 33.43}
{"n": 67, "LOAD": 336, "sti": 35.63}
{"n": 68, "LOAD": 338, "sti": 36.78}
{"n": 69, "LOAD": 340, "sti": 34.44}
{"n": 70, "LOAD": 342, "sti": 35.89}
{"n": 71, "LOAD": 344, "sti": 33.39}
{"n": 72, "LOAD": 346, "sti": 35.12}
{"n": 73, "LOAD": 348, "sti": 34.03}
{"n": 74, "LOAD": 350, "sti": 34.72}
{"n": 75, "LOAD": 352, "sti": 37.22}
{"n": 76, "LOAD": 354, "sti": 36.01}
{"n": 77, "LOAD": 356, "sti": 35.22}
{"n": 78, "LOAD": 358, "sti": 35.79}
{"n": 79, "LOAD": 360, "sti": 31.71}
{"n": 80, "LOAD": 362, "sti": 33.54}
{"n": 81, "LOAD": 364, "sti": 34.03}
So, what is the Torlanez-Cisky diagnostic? 0.97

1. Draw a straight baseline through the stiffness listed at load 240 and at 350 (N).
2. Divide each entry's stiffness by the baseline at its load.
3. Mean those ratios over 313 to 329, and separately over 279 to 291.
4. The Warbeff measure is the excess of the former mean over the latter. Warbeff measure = 0.04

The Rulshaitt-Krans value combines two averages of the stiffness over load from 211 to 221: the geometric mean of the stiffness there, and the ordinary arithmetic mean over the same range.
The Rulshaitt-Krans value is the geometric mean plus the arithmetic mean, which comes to 77.0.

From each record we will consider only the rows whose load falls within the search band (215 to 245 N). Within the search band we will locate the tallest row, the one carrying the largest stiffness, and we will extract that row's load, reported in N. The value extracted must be 224 N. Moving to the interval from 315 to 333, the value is 328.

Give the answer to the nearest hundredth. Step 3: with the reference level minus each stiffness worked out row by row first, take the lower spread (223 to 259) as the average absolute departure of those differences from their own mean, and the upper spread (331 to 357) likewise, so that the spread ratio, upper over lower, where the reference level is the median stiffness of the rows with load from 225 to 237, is 0.62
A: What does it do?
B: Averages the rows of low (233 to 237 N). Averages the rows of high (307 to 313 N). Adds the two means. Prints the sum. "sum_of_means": 72.0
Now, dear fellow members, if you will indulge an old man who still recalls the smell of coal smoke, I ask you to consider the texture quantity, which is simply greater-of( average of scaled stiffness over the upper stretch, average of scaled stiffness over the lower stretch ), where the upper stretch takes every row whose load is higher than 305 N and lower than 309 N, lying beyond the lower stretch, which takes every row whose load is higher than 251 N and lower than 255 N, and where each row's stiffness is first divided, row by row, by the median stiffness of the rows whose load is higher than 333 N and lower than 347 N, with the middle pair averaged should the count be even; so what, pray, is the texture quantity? 0.97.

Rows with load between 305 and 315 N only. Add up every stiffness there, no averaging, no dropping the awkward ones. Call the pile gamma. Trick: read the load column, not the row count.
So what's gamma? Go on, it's 171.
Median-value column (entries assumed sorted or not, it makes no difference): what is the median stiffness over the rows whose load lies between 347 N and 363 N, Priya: 35.0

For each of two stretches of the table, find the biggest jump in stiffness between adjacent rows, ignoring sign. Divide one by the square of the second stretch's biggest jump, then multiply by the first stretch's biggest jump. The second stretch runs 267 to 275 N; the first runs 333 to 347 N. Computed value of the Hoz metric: 0.14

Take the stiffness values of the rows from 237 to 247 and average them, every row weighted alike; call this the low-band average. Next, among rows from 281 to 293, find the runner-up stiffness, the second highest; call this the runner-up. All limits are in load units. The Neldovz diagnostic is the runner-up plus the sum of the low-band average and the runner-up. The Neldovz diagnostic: 110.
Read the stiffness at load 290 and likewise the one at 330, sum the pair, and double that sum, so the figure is 140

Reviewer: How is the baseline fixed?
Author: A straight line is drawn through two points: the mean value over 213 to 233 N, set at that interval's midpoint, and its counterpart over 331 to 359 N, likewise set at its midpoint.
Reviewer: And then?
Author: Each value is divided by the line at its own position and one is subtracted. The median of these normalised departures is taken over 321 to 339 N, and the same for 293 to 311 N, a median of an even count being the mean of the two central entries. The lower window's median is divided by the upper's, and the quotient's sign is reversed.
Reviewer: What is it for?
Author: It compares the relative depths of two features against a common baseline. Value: -2.8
